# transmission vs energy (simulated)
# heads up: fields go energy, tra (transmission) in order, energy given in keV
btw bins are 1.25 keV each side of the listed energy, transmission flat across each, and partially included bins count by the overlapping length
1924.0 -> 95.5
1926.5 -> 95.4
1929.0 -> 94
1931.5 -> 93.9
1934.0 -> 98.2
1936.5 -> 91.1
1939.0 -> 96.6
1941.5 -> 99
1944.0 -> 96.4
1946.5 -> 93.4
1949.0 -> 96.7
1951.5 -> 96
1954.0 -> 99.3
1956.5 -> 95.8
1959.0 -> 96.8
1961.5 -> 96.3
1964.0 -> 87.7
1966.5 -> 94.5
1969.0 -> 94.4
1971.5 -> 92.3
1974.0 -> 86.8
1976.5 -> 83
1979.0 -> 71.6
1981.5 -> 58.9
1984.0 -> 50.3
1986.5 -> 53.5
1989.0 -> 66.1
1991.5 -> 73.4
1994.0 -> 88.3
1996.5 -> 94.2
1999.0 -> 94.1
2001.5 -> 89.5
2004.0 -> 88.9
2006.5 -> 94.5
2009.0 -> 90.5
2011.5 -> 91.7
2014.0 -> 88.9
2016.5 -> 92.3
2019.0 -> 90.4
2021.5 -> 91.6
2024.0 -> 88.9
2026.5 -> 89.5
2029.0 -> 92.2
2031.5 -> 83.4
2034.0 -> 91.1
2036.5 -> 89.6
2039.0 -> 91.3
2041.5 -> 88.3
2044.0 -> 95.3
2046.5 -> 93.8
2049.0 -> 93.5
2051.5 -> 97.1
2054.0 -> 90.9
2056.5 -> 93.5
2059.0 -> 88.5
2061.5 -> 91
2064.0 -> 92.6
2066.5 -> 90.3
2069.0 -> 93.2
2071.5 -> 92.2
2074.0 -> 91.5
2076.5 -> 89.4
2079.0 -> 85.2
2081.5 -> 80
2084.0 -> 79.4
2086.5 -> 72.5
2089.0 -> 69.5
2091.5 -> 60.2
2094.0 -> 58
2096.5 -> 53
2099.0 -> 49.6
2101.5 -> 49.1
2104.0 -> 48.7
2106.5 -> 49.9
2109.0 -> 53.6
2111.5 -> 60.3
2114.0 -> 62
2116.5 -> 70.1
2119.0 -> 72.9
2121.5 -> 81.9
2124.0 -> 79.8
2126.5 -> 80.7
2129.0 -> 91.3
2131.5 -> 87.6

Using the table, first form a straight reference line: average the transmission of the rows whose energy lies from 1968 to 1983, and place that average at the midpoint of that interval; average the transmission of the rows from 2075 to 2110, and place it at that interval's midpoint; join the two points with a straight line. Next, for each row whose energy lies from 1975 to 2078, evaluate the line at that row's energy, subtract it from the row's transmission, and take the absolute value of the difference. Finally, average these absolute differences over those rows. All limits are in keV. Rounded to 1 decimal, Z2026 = 18.2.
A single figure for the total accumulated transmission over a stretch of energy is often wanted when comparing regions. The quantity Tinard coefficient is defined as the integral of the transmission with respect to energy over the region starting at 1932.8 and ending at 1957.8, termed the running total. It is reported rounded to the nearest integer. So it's 2406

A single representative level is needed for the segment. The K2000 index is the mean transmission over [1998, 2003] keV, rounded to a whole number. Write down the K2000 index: 92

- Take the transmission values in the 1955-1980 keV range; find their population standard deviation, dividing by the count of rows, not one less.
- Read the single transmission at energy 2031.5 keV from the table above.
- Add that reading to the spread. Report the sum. 91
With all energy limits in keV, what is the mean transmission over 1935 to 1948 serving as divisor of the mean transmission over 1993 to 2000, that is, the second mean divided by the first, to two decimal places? 0.97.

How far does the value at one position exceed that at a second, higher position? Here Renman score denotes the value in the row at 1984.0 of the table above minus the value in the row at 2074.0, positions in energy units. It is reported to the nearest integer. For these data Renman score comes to -41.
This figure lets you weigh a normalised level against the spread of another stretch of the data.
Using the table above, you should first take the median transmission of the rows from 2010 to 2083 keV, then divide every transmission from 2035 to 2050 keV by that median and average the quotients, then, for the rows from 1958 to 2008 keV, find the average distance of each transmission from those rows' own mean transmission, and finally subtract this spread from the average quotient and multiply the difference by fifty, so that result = -563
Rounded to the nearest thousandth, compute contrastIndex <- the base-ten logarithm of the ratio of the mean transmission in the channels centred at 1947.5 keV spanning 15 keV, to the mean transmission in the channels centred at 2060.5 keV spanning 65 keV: 0.044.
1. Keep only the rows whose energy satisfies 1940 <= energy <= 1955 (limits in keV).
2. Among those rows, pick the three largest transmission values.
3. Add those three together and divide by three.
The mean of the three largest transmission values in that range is 98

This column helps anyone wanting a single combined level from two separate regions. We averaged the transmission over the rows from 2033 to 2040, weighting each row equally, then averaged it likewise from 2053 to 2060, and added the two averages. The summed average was 182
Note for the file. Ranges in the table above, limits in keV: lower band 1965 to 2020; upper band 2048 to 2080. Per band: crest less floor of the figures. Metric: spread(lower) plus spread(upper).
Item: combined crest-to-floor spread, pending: 56.1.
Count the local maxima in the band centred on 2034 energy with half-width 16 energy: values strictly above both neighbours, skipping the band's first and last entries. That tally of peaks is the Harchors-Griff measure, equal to 5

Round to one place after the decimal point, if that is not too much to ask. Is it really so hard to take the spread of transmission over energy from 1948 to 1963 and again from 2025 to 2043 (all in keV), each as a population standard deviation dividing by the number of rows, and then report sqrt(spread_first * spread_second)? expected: 1.8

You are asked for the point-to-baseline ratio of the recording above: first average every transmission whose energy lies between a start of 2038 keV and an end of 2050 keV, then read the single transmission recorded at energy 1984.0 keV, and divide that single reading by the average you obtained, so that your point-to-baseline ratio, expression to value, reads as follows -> 0.54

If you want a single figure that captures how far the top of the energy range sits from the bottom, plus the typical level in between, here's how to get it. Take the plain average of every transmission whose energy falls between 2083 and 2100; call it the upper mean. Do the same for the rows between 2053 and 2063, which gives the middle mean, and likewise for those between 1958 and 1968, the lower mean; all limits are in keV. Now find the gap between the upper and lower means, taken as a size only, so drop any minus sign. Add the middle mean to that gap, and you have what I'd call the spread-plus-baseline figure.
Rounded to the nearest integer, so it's 122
